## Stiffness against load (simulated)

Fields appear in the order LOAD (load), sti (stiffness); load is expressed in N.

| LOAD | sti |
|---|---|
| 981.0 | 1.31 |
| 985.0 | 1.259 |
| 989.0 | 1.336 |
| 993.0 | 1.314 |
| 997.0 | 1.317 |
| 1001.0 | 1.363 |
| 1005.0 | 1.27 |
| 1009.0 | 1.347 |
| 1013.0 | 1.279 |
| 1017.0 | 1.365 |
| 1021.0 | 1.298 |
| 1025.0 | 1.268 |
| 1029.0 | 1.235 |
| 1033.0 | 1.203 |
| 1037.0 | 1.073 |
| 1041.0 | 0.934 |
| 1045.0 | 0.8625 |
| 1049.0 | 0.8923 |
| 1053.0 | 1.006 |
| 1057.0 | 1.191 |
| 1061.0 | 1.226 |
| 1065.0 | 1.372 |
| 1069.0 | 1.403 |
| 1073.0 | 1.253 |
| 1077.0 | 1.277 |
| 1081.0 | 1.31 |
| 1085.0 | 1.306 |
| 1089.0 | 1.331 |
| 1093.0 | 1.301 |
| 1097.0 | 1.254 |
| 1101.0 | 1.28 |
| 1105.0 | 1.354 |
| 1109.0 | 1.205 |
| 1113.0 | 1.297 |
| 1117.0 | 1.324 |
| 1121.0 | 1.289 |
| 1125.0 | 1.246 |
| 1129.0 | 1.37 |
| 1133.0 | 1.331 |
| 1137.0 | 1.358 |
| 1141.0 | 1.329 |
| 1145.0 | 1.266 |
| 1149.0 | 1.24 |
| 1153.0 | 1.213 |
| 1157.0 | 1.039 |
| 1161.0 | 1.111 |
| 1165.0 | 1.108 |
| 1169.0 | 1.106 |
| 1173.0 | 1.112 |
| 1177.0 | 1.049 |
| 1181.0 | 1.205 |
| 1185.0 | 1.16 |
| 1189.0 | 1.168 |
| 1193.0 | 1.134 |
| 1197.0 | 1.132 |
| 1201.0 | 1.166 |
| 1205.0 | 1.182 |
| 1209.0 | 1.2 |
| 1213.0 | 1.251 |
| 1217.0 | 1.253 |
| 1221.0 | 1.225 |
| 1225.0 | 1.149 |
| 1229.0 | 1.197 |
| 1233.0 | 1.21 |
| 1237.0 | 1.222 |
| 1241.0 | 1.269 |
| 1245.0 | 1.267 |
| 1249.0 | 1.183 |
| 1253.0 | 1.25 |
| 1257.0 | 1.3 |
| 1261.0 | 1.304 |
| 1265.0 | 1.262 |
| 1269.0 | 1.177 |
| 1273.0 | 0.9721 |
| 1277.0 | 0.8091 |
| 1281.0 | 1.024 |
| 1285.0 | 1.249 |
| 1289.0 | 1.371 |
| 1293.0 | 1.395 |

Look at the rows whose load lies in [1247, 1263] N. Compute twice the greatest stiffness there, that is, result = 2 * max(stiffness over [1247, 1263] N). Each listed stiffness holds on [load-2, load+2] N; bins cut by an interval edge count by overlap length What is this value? 2.61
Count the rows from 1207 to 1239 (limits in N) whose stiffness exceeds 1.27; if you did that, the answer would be 0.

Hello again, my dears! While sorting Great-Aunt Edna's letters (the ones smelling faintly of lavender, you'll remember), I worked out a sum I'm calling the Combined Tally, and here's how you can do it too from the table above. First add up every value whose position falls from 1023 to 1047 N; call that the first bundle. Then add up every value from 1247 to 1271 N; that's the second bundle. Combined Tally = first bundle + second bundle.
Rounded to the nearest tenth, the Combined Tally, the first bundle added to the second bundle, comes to 14.1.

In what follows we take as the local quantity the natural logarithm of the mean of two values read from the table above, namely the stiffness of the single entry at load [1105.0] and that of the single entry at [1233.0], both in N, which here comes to 0.25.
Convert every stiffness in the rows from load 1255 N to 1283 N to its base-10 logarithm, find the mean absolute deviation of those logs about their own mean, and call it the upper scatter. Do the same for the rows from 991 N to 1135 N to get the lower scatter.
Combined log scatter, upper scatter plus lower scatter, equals 0.0994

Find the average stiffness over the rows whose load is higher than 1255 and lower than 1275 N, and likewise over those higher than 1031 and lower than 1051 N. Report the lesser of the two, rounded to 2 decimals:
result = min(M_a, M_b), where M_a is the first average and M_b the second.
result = 0.99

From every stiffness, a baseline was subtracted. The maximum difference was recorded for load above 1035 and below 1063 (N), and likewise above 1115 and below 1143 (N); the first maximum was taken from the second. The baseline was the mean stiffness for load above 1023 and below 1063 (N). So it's 0.14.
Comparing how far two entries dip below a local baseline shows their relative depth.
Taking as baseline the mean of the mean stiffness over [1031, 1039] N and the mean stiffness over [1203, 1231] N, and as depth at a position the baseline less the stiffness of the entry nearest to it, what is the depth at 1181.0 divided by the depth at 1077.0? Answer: 0.31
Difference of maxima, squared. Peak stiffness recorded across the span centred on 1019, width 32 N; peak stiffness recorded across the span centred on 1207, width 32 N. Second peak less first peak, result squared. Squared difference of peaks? 0.013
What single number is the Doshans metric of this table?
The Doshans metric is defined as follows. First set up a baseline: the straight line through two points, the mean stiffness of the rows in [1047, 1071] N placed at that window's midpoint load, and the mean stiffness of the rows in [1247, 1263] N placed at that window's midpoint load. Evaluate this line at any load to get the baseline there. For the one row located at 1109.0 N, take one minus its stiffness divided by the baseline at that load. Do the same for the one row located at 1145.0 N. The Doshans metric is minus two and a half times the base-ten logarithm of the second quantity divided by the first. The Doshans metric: -2.9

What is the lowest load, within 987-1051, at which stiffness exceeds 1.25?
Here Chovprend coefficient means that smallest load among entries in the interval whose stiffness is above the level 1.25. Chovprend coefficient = 989.0 N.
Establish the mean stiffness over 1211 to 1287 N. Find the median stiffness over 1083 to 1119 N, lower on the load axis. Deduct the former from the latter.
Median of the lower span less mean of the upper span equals 0.113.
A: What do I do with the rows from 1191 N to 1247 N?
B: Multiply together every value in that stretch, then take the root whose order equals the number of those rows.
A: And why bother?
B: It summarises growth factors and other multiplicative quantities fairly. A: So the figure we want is 1.20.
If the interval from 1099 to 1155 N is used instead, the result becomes 1.29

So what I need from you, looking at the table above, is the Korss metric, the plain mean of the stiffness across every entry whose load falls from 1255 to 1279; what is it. 1.14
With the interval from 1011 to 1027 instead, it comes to 1.30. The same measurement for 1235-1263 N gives 1.26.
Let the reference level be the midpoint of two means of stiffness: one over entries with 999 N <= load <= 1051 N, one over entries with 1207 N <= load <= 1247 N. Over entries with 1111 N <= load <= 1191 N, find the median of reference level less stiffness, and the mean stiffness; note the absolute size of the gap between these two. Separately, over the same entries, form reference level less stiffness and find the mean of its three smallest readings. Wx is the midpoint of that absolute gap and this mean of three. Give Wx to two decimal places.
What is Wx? 0.54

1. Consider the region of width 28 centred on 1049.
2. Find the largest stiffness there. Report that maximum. 1.226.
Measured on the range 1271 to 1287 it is 1.249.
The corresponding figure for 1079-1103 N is 1.331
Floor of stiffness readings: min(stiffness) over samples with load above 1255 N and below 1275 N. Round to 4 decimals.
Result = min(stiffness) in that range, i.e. 0.9721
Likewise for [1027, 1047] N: 0.8625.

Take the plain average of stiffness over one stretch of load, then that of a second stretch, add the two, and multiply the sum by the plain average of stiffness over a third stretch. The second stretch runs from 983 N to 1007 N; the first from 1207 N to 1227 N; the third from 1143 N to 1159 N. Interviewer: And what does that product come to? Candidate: 3.0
